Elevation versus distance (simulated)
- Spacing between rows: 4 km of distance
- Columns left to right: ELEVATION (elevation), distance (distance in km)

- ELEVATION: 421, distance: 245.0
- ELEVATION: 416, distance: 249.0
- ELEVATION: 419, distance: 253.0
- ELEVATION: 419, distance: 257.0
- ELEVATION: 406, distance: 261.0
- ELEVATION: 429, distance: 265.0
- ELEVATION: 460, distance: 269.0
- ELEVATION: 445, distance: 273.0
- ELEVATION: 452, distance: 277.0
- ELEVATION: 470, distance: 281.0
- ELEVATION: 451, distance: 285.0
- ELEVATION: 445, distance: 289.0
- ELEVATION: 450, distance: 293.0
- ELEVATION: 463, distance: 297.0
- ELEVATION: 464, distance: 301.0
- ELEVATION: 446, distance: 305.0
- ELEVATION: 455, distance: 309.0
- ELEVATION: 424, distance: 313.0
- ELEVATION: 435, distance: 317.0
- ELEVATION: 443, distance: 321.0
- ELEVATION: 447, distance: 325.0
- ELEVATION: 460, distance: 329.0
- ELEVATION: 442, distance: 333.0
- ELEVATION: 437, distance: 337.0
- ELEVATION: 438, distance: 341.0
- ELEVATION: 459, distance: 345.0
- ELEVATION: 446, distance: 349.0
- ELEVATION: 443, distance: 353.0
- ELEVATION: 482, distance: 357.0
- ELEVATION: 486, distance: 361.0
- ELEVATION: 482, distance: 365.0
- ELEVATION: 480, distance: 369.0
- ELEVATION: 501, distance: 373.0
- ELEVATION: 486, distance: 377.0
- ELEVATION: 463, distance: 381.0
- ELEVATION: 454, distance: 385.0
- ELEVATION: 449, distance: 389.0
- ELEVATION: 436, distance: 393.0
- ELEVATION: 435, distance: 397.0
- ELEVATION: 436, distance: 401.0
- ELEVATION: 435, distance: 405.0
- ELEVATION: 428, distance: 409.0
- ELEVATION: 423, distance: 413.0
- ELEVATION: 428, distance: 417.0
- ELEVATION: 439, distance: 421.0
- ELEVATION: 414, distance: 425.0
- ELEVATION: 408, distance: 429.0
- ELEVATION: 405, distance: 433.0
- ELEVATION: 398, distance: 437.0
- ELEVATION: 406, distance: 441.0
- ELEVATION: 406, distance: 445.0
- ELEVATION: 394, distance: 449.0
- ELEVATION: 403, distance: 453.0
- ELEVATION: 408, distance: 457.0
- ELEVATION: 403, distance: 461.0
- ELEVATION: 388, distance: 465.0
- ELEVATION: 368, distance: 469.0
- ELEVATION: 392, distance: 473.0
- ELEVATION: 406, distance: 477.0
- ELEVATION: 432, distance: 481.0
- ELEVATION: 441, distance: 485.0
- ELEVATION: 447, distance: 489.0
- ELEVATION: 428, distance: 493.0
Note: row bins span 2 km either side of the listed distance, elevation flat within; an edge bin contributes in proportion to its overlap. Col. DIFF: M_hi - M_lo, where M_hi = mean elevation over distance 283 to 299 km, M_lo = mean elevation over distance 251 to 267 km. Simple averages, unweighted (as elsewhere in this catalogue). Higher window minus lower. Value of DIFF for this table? 34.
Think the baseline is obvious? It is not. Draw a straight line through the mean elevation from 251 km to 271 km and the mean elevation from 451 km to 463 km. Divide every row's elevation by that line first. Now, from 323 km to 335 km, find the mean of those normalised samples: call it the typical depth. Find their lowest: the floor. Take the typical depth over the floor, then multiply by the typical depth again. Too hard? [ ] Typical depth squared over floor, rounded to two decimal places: 1.09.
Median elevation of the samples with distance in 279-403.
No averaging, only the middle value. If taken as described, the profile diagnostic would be 450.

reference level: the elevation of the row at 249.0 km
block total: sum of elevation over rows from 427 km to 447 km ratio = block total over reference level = 4.9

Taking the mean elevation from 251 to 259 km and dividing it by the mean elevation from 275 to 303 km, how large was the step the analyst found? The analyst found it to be 0.92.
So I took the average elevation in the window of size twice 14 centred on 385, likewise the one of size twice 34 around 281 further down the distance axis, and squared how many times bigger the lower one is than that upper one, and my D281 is 0.92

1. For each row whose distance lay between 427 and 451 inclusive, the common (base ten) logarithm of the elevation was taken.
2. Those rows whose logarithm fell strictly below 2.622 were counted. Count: 6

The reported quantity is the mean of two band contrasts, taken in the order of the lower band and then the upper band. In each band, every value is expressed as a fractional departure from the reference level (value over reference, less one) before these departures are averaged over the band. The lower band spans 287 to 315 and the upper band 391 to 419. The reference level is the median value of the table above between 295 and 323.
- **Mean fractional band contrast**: -0.01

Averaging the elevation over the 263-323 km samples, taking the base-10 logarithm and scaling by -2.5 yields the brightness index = -6.63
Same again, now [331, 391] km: -6.66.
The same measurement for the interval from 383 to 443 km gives -6.57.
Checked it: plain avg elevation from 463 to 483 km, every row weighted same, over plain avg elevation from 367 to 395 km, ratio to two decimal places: 0.85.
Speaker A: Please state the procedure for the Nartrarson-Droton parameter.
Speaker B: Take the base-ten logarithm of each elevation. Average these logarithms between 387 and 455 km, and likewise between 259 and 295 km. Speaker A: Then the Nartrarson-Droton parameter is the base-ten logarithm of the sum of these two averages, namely 0.722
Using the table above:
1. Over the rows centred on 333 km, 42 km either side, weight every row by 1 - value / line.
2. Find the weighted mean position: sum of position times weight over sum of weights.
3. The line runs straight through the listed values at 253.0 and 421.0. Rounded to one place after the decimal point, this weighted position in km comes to 339.8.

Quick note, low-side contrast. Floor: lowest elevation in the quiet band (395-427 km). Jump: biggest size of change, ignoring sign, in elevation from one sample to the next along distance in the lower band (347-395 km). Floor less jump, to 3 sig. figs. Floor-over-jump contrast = 375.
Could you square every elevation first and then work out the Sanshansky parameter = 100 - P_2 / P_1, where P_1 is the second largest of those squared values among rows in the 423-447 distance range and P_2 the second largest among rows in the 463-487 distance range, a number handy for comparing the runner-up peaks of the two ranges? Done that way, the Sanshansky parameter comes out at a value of 98.9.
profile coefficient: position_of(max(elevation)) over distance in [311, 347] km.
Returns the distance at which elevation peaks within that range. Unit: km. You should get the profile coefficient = 329.0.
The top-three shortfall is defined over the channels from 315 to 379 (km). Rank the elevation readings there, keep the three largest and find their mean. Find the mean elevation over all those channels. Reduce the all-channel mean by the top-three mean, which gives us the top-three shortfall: -31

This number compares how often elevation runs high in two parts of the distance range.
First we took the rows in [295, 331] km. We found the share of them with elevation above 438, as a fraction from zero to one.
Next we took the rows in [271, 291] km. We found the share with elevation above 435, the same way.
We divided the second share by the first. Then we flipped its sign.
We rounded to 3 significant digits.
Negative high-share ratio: -1.29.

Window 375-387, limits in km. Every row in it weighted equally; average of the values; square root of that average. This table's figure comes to 21.6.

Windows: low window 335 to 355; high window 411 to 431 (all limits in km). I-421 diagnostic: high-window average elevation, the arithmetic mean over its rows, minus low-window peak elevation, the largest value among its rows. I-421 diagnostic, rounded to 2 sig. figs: -37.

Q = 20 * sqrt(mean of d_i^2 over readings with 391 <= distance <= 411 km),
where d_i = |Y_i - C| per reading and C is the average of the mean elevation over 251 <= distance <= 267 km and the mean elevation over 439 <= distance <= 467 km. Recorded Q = 490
